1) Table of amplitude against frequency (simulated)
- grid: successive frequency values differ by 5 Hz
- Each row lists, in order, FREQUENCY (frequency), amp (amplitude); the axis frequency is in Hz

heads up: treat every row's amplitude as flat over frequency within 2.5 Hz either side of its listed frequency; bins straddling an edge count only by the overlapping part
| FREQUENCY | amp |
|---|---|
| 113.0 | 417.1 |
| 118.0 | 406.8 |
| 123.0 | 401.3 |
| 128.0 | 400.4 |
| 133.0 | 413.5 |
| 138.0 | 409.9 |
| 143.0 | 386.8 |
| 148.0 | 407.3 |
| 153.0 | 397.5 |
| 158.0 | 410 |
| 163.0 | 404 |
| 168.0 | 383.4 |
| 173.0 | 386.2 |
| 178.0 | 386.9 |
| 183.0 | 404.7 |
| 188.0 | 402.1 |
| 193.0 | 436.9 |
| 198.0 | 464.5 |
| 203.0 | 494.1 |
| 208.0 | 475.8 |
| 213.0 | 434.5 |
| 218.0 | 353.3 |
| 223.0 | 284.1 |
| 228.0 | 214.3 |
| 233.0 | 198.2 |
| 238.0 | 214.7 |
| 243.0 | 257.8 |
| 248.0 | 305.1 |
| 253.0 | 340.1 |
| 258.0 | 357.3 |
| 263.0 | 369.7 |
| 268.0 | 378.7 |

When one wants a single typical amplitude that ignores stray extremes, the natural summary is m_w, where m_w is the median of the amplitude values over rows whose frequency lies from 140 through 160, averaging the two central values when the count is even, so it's 402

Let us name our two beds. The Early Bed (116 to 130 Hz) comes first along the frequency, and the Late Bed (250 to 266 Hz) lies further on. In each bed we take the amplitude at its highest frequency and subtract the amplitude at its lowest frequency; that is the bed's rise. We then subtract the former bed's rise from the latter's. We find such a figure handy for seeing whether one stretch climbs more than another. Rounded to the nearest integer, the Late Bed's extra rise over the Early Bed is 36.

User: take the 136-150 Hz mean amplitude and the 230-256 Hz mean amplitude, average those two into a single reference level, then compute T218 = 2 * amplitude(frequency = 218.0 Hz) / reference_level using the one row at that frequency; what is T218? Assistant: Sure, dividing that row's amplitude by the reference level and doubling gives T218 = 2.1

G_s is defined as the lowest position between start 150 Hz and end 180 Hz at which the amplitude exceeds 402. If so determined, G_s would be 158.0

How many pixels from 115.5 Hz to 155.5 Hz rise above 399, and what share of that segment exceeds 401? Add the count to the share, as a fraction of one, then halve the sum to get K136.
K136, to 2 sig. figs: 3.3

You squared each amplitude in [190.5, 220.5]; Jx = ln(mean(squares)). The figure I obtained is 12.2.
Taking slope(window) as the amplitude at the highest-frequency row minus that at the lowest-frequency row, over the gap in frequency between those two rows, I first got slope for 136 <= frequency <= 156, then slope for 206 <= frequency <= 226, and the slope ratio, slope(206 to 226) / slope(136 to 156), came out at 15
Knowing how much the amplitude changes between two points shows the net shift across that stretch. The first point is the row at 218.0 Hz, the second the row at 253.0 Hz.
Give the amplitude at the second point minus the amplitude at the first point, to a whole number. -13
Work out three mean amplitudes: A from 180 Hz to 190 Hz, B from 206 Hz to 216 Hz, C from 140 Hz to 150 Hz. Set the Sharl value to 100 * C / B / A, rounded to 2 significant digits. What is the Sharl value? 0.22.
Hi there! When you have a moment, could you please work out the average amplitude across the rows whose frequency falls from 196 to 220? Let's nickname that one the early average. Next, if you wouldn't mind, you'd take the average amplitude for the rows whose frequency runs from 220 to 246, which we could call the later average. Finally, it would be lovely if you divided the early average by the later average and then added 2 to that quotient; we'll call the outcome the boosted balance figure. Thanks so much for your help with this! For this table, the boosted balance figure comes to 3.9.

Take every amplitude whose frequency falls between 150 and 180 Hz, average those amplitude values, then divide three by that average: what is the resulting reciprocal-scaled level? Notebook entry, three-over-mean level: 0.0076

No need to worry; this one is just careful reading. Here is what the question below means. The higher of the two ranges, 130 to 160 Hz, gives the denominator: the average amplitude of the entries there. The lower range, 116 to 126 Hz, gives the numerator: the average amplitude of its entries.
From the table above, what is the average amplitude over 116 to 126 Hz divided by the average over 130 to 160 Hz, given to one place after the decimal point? 1.0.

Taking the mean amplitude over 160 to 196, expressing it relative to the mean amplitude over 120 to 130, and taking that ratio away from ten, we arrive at 9.00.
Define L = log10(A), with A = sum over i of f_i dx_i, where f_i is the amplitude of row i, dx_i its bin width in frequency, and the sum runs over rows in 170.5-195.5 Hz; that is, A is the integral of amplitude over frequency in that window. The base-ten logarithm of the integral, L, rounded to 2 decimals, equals 4.00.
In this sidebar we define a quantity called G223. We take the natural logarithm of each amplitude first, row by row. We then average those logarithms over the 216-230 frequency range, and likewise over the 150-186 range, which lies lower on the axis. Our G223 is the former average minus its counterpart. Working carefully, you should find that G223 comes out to -0.35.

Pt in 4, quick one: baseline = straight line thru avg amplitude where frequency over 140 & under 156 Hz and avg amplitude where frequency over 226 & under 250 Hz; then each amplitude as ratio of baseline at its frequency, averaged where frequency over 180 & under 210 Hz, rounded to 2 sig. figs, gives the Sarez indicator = 1.4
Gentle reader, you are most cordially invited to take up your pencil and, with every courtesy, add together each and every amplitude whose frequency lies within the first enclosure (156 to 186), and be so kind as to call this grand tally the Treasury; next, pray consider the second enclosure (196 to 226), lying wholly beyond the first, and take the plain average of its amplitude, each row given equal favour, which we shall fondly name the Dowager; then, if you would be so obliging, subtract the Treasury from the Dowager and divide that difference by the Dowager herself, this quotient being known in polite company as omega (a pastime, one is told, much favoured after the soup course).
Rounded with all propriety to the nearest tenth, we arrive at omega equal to -4.7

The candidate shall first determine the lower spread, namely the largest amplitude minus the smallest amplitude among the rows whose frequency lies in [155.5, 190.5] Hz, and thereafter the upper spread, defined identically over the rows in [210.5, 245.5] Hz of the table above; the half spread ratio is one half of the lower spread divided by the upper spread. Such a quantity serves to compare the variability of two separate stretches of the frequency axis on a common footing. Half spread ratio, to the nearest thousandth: 0.056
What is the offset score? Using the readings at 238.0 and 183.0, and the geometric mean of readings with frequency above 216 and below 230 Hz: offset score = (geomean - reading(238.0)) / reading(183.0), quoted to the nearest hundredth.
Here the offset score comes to 0.16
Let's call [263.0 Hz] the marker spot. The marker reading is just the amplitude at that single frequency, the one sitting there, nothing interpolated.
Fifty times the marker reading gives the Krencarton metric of 18485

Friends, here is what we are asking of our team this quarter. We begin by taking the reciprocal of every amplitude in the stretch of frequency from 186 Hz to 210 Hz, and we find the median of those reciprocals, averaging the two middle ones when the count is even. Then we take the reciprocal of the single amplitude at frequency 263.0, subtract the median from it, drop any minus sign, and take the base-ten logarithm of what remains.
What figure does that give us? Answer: -3.26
